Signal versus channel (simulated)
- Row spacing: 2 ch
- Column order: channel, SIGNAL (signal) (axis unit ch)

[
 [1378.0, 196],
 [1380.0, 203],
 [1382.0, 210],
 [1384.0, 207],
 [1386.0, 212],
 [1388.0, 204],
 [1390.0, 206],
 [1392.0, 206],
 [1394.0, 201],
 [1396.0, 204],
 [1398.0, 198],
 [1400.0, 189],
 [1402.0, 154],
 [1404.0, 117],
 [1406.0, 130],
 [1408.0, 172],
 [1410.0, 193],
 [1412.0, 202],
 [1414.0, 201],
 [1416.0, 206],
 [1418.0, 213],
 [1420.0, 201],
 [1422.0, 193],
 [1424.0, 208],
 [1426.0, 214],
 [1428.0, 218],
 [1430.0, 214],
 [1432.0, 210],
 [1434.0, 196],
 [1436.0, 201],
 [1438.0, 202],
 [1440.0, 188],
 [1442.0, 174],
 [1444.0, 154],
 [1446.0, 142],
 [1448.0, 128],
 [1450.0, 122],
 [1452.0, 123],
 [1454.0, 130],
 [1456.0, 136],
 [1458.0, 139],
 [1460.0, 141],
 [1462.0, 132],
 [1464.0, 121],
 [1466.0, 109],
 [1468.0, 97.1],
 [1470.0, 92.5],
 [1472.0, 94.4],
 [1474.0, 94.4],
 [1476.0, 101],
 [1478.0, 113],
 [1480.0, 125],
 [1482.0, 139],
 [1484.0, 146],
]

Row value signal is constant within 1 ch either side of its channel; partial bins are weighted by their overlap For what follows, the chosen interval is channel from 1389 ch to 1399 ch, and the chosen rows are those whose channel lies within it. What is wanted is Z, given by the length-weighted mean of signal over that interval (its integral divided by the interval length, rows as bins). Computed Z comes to 203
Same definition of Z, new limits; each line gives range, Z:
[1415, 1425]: 204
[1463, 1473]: 103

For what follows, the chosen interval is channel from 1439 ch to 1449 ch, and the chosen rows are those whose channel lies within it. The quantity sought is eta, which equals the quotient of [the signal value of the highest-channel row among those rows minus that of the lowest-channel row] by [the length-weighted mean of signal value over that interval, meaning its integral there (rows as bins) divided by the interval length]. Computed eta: -0.38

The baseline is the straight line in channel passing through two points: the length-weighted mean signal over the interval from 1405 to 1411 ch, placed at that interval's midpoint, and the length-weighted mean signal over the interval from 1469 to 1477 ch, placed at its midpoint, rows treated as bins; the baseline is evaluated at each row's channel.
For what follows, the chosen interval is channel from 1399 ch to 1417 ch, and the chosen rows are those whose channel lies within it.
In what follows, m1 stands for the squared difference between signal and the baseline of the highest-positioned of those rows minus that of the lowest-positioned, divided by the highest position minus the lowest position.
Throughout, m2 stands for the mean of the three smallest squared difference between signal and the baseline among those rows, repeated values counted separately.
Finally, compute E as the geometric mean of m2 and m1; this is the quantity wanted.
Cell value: 165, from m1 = 138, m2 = 197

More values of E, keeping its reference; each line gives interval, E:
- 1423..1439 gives 560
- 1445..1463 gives 20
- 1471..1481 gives 67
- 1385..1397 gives 74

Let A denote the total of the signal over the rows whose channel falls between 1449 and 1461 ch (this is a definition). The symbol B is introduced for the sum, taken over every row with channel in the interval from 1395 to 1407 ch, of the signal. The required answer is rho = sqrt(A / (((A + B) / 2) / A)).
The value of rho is 26.5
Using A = 791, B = 992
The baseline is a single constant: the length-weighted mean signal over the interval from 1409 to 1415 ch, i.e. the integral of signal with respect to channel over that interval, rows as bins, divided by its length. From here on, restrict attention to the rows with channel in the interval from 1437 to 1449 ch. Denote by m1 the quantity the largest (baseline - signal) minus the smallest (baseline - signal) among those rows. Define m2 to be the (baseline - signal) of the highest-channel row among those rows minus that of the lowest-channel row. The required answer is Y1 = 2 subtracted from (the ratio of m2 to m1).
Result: -1.0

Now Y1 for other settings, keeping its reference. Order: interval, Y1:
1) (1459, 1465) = -1.0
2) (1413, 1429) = -2.7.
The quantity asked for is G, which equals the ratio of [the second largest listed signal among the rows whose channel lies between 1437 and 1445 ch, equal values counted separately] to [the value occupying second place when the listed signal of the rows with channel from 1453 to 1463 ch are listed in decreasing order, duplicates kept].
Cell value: 1.4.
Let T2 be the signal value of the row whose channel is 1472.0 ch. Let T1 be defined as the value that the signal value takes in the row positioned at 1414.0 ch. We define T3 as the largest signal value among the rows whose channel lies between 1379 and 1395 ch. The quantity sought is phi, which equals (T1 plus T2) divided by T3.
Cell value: 1.39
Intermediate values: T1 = 201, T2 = 94.4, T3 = 212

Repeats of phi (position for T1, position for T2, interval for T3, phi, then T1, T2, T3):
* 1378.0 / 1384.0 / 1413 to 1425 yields 1.89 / 196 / 207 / 213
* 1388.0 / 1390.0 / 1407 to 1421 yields 1.92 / 204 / 206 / 213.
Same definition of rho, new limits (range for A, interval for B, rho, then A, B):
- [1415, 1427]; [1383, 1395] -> 35.1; 1235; 1236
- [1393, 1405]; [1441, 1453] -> 34.4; 1063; 843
